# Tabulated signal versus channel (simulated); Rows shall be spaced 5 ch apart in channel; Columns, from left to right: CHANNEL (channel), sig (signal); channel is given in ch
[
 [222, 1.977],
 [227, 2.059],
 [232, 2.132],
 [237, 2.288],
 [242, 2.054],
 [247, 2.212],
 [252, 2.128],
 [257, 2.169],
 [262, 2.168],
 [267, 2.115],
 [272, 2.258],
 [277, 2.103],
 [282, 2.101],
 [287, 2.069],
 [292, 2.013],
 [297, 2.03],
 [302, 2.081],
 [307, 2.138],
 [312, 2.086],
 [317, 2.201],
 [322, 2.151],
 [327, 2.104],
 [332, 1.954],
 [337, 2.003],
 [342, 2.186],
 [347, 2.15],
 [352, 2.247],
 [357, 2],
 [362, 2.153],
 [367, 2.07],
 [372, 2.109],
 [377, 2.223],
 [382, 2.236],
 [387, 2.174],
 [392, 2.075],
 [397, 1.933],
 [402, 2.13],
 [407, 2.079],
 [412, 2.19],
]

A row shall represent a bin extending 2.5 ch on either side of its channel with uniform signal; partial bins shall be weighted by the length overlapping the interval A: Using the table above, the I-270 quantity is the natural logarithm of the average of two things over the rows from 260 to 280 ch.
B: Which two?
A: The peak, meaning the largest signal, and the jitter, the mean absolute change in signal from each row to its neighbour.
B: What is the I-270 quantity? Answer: 0.17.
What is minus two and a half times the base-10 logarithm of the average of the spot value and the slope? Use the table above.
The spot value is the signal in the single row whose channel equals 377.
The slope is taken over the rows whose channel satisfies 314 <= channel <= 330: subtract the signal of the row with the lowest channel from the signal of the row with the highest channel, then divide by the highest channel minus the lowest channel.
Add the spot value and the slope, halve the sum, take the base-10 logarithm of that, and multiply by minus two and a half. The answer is -0.11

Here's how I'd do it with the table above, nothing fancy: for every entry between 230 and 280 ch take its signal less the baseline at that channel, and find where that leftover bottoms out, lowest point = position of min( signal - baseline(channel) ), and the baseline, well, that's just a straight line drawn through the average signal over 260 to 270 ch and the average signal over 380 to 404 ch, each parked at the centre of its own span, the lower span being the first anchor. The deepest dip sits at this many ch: 242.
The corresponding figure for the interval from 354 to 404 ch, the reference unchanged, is 397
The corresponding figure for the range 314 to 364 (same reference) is 332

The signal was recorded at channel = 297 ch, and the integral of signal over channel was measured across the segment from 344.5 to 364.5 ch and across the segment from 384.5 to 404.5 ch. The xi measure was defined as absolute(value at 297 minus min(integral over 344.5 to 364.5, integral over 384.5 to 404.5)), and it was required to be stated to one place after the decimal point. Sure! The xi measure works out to 39.5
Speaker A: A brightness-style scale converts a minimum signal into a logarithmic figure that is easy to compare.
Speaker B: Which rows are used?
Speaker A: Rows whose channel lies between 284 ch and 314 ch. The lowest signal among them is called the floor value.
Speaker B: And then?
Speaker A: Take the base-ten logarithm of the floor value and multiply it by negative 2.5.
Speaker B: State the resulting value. -0.76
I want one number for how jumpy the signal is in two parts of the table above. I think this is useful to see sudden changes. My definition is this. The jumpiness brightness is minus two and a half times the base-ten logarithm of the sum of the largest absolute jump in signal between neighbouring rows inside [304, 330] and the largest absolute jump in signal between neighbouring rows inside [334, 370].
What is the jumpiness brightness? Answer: 1.103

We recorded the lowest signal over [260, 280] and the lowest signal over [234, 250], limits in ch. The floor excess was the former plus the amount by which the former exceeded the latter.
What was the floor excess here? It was 2.15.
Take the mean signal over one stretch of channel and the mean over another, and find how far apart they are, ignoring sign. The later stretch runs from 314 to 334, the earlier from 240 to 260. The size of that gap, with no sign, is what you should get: 0.038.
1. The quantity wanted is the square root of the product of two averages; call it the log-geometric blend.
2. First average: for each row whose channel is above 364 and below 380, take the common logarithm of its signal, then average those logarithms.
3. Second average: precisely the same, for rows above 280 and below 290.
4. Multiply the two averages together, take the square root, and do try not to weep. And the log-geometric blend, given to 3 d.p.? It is 0.324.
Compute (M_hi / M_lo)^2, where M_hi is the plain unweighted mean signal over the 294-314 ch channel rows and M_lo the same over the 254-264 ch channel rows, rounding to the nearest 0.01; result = 0.92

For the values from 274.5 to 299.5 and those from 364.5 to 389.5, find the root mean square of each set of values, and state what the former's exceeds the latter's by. -0.10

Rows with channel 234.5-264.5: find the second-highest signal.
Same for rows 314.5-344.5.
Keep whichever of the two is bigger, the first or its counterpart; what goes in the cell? 2.21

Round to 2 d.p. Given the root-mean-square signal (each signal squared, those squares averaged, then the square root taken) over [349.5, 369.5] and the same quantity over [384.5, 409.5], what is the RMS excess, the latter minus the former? -0.04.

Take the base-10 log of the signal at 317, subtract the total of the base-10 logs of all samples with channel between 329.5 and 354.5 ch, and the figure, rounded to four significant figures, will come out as -1.274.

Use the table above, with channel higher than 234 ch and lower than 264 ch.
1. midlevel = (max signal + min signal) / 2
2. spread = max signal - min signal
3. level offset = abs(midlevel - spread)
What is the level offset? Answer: 1.94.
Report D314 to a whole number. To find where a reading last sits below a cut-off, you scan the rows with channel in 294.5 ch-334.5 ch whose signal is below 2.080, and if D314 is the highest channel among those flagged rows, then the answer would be 332 ch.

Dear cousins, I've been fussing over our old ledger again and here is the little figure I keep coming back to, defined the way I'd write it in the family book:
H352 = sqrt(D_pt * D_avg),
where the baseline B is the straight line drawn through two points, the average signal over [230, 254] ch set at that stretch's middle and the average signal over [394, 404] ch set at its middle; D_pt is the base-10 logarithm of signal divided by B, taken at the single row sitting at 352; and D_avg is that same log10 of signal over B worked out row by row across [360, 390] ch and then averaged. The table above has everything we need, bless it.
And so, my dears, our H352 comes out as 0.028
